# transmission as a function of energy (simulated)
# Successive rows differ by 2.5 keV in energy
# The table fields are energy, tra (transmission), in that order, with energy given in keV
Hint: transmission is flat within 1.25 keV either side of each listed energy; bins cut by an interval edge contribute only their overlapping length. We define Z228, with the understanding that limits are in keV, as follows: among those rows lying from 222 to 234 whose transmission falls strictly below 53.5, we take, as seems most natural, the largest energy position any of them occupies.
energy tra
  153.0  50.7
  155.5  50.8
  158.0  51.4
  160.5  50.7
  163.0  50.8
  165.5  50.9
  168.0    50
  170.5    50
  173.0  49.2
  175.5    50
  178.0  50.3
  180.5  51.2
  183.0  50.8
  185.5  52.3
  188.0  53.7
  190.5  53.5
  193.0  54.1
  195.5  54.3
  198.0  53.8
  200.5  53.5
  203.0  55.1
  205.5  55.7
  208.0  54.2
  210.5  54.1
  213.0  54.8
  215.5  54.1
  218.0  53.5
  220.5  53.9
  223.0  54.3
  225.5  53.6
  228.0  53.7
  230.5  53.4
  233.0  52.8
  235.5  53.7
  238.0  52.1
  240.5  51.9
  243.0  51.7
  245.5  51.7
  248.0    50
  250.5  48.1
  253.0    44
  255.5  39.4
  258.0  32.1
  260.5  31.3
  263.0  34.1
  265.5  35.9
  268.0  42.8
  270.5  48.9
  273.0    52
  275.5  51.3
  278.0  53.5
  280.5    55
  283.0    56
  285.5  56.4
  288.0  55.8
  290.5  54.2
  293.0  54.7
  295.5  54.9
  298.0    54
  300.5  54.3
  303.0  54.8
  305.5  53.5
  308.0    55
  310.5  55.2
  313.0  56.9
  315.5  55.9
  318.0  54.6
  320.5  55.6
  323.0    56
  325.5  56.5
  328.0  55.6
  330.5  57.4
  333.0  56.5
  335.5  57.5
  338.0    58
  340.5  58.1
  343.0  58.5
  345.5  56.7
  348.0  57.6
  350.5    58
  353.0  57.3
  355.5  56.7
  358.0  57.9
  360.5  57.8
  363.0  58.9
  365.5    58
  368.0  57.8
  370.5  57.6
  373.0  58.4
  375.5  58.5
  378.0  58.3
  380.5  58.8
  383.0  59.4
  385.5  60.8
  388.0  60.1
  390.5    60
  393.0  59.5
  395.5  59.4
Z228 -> 233.0 keV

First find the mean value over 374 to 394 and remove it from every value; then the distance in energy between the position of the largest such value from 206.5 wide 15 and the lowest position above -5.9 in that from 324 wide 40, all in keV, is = 102.5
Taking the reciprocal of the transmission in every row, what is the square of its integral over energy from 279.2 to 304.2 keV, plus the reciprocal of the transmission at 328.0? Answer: 0.2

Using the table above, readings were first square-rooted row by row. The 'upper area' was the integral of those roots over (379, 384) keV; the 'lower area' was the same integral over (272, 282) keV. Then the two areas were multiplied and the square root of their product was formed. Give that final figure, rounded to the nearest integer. 53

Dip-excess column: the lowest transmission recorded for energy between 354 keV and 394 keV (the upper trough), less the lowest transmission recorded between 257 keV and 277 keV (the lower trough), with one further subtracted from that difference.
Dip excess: 24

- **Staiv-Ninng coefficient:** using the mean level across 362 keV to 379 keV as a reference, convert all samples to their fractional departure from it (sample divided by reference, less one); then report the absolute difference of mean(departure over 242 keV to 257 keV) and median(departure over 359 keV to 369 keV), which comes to 0.18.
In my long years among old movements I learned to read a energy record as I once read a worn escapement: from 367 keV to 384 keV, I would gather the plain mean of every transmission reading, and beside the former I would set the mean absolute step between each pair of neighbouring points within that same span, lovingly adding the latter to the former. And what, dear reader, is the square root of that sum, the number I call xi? 7.67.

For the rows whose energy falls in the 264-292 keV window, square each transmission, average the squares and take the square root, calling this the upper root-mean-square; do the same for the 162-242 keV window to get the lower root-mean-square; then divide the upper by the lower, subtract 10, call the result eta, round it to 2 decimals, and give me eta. -9.03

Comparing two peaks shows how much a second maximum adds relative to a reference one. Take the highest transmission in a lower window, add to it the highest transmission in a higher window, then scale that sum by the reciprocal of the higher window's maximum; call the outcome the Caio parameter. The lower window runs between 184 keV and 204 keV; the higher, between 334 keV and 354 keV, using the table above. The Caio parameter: 1.94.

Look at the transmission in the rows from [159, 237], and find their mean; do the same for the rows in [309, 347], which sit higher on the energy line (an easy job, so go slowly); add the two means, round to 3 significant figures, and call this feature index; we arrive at 109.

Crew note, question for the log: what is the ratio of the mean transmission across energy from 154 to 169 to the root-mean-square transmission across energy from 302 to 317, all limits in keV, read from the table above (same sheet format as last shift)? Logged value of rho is 0.92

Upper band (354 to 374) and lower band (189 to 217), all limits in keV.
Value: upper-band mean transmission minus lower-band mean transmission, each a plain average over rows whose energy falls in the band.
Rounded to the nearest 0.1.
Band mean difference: 3.6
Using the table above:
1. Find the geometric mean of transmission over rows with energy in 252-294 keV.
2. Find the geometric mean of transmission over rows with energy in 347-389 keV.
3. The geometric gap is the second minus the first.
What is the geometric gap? 12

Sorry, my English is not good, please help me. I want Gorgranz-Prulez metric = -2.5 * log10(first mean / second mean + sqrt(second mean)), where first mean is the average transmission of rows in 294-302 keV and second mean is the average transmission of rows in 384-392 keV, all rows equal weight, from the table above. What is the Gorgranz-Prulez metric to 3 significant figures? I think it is -2.34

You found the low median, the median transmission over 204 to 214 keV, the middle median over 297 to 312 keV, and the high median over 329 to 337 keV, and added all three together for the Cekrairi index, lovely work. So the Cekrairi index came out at 166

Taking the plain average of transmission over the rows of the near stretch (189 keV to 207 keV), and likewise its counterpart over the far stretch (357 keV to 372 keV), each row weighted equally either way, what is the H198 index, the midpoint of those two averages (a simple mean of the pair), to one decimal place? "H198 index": 56.1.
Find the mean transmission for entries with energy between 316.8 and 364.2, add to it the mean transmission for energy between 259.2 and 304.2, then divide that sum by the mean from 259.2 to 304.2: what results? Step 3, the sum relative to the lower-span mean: 2.14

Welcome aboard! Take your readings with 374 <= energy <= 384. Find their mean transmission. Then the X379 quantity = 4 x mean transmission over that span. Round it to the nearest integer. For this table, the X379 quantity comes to 235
